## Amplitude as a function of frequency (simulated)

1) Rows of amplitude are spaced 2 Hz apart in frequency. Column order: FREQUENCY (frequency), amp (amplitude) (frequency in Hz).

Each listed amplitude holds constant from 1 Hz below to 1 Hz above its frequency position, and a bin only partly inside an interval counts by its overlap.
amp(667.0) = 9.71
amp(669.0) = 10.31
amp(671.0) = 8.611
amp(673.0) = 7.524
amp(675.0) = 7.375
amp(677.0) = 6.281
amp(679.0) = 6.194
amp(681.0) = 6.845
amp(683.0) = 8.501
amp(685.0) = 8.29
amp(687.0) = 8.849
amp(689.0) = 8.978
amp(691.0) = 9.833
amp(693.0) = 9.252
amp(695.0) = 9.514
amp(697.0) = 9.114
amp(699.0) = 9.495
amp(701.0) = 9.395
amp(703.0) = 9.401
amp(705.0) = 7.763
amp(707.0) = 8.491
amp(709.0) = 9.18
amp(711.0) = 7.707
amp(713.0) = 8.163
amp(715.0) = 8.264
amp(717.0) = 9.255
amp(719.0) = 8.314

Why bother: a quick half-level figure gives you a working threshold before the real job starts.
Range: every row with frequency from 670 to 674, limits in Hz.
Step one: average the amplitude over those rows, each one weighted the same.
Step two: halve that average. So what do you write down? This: 4.0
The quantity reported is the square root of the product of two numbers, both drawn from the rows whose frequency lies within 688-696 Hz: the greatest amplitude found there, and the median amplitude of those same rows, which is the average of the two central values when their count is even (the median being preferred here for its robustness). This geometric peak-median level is 9.6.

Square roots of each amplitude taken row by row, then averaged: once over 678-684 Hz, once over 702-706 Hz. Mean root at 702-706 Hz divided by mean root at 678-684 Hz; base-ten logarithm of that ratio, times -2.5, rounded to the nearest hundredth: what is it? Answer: -0.10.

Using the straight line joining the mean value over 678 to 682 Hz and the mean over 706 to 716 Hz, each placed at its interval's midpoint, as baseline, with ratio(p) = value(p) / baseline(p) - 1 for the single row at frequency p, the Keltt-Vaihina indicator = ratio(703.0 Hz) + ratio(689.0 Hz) 0.46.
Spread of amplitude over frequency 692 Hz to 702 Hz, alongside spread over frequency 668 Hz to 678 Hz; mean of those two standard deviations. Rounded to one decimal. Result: 0.8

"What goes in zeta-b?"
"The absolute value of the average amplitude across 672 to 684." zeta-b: 7.1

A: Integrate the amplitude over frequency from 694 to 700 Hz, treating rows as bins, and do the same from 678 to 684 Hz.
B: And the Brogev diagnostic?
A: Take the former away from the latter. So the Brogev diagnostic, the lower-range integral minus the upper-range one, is -13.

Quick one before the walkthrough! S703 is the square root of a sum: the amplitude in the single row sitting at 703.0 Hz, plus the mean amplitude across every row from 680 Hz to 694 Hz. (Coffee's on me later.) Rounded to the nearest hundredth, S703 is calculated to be 4.25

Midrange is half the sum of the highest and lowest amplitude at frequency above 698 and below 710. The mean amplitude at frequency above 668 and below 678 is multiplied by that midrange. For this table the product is 69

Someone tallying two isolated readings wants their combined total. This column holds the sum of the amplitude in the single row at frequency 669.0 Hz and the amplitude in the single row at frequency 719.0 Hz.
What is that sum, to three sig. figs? 18.6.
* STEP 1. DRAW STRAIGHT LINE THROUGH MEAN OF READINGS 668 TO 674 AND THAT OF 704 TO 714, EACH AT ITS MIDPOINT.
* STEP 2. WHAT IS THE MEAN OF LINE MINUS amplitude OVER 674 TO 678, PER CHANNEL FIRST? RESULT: 1.9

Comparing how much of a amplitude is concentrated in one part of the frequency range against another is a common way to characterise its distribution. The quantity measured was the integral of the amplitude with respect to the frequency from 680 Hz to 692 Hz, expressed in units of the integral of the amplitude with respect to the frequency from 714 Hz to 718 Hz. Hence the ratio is 2.9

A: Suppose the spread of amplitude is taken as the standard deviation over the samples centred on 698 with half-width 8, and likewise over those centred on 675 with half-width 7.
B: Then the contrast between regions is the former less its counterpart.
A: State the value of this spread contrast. -0.8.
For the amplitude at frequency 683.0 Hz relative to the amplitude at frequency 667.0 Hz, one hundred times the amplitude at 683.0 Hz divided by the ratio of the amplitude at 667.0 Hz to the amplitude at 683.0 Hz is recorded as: 744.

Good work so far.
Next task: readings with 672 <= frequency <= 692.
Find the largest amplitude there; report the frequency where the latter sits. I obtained 691.0 Hz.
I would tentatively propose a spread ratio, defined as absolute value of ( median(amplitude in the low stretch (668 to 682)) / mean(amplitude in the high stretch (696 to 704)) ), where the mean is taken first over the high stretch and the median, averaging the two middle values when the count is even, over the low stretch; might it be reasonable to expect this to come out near 0.79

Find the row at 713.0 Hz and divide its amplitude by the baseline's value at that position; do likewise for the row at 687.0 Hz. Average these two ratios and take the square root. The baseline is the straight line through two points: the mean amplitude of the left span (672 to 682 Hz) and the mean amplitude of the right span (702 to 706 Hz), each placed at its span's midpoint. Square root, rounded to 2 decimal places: 1.02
